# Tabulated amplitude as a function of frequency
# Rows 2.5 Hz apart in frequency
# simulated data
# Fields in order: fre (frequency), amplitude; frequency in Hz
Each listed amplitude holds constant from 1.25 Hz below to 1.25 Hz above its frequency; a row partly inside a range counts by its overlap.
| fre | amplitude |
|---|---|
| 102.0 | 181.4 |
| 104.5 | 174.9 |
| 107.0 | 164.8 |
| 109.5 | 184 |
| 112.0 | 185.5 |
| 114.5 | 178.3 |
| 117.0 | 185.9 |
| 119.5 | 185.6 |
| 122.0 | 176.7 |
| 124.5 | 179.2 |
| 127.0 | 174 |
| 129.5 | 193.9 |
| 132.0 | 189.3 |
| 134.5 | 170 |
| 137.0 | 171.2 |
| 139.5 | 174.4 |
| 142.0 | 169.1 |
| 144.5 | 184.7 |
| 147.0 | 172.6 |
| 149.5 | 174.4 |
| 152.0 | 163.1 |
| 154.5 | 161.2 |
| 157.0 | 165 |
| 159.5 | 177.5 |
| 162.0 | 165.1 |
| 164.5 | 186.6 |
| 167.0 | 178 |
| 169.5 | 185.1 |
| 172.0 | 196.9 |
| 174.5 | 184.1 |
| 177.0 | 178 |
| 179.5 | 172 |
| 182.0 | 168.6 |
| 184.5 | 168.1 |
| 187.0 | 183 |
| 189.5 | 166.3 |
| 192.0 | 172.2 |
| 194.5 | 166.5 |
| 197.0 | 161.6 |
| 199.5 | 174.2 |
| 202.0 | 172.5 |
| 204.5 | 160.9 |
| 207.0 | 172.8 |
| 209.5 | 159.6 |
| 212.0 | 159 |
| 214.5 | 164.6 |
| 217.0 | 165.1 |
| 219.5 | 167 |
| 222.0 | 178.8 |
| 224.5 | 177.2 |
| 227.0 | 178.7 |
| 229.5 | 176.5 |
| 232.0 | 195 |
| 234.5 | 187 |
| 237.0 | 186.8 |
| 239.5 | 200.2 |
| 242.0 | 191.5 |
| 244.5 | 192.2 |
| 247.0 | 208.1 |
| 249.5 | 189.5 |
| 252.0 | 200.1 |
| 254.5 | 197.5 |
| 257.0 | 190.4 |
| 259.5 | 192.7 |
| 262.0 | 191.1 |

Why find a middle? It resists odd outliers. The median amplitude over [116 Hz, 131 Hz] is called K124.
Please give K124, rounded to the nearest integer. 182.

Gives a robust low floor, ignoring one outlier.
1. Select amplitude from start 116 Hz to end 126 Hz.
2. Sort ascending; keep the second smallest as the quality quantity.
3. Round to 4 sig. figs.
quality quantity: 179.2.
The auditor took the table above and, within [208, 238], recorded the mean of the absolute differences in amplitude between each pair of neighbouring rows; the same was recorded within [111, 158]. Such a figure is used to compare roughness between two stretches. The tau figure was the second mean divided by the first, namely 1.5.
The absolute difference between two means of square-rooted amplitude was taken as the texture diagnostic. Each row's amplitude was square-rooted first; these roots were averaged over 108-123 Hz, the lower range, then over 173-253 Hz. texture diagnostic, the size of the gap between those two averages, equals 0.20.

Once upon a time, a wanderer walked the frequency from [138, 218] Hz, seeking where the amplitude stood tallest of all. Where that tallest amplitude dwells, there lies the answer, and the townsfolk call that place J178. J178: 172.0 Hz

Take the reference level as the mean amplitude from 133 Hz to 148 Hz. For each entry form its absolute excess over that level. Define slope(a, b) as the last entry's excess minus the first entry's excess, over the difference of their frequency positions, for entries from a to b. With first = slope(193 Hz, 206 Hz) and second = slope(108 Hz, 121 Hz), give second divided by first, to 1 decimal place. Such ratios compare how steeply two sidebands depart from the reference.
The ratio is 0.3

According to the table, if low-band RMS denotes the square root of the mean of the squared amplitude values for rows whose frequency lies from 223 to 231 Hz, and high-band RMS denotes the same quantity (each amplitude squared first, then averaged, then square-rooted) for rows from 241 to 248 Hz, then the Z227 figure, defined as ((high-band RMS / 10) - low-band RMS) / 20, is -7.9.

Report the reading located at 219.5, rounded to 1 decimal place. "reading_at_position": 167.0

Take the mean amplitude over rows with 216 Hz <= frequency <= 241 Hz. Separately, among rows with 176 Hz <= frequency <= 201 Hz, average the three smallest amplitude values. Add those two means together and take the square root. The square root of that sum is 18.6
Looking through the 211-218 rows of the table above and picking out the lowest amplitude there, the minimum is 159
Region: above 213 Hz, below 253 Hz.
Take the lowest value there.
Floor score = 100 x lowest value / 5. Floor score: 3292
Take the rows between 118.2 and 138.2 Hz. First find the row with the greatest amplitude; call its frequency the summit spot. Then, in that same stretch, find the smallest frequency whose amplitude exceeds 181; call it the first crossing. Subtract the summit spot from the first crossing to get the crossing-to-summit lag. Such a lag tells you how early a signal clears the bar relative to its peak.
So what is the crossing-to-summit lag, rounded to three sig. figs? -10.0 Hz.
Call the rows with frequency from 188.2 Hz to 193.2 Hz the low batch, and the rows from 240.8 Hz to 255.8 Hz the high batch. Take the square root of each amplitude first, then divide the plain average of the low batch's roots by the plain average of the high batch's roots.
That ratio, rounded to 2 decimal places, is 0.93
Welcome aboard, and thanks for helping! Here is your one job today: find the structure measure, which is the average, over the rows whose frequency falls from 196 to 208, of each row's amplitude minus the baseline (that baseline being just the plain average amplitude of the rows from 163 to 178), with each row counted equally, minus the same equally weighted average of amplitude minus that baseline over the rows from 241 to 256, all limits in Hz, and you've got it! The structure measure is -28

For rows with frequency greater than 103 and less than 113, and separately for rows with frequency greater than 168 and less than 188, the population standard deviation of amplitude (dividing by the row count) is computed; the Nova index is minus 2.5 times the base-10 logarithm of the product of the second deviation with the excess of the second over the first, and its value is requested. -2.3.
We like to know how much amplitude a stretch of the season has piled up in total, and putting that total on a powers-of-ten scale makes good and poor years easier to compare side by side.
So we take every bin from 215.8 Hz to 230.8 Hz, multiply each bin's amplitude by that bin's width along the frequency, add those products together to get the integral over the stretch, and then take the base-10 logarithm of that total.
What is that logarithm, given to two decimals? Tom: 3.42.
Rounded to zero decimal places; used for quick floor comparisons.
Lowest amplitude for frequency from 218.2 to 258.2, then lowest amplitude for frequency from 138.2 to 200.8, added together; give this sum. 328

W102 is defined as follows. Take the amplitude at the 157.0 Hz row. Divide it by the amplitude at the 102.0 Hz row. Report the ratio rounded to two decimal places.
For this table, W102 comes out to 0.91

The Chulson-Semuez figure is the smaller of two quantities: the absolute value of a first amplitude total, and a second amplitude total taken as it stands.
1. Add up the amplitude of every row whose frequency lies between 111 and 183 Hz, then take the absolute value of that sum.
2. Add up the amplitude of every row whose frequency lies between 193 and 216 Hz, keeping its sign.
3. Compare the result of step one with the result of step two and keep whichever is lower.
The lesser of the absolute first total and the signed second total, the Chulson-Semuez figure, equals 1492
